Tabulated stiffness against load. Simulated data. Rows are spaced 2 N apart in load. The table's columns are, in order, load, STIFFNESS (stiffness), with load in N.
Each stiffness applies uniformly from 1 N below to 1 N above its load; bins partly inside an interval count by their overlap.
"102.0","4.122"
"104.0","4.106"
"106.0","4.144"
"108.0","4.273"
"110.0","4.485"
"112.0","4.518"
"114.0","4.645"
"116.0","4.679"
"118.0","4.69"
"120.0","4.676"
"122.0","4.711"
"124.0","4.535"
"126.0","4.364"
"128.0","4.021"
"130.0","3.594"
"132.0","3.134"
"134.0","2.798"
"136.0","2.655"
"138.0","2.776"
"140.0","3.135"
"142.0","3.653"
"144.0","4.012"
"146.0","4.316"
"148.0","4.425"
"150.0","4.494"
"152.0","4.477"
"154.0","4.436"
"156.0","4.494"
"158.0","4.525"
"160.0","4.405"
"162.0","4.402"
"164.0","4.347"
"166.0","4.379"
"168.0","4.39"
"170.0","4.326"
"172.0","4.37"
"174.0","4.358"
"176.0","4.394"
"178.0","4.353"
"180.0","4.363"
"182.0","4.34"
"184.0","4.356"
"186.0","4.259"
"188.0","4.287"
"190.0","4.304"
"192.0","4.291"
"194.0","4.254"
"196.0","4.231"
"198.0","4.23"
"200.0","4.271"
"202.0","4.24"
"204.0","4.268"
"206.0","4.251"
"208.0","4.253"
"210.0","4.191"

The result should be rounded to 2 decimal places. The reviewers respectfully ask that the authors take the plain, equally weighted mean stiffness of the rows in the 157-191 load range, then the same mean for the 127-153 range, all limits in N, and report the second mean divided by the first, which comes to 0.84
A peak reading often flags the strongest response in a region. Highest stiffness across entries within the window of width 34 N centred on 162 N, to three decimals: 4.525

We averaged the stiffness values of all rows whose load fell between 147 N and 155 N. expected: 4.46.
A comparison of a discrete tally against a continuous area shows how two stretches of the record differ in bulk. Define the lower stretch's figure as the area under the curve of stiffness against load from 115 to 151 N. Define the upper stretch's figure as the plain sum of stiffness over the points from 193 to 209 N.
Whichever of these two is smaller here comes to 34.0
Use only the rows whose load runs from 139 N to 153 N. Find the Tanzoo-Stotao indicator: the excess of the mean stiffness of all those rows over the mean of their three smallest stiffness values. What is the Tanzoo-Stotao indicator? 0.47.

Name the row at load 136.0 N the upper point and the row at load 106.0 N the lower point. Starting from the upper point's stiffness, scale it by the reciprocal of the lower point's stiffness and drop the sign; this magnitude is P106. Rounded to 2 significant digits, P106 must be 0.64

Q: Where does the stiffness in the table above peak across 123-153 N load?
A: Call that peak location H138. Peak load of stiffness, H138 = 124.0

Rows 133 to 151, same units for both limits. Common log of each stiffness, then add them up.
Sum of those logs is 4.91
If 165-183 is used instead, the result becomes 5.76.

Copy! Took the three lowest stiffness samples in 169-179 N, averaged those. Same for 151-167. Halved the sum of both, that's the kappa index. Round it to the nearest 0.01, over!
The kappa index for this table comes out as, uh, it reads 4.36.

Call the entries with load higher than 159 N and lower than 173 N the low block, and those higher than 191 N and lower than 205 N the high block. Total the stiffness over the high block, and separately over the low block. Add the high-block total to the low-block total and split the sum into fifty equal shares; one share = 1.21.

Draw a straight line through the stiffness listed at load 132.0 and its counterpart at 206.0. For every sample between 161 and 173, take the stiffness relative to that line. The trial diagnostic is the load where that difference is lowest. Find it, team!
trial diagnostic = 170.0 N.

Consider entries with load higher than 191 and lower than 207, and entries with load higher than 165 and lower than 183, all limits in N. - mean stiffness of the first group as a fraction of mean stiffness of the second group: 0.975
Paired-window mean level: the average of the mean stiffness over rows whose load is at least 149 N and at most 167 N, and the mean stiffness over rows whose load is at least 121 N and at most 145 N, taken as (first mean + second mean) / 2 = 4.03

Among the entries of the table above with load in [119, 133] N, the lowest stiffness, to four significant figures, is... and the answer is 3.134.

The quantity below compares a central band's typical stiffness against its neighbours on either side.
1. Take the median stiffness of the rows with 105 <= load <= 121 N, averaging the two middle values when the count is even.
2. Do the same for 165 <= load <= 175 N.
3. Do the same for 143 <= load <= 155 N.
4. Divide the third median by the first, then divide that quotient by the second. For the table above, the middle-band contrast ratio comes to 0.22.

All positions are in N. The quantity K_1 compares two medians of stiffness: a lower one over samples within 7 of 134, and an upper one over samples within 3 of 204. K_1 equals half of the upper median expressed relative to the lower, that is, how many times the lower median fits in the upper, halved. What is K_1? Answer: 0.68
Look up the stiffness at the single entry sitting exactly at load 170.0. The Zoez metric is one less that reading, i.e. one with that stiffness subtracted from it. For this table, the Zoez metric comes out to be -3.326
